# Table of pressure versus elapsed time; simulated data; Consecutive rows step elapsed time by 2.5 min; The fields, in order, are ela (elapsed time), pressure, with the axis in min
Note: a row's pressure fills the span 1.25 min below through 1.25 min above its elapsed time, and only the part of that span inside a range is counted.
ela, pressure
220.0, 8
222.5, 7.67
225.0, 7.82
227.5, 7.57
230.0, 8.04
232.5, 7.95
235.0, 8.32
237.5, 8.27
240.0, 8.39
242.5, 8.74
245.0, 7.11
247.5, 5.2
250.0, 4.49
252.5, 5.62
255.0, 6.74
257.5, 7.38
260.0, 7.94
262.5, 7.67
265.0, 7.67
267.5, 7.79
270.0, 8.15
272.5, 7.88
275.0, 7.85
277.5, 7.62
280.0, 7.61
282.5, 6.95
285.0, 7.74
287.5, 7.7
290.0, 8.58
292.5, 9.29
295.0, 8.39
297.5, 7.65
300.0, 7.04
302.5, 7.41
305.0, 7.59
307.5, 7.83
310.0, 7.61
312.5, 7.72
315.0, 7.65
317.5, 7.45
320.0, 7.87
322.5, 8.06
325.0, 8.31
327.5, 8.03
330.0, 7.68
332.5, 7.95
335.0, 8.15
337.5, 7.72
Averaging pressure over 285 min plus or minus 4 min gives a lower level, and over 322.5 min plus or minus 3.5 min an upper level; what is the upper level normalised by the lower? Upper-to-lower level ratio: 1.08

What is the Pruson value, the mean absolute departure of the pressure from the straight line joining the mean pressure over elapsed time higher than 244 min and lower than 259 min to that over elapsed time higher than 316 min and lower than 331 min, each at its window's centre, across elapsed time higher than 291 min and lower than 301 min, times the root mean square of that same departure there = 1.3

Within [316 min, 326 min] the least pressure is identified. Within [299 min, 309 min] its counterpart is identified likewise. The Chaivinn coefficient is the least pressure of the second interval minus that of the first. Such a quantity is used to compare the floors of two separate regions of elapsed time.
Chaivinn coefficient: -0.41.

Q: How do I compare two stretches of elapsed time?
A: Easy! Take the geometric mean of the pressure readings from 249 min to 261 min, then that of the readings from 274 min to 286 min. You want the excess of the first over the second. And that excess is -1.2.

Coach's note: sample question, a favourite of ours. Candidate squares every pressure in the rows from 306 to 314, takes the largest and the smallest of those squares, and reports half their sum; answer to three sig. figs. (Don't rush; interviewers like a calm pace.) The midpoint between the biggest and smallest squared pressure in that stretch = 59.6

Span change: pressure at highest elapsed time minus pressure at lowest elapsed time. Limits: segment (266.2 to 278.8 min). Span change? -0.2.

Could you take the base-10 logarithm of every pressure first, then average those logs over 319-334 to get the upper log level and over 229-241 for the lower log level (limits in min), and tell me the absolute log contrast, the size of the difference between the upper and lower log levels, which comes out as 0.011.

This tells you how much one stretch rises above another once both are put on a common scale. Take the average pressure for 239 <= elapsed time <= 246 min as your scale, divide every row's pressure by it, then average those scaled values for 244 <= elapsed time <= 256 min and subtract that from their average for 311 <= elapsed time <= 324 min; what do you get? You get 0.24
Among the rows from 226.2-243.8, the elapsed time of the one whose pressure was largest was 242.5 min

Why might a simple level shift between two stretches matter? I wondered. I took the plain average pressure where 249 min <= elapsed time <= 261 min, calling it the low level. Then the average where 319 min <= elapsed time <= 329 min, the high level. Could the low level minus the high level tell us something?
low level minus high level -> -1.6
